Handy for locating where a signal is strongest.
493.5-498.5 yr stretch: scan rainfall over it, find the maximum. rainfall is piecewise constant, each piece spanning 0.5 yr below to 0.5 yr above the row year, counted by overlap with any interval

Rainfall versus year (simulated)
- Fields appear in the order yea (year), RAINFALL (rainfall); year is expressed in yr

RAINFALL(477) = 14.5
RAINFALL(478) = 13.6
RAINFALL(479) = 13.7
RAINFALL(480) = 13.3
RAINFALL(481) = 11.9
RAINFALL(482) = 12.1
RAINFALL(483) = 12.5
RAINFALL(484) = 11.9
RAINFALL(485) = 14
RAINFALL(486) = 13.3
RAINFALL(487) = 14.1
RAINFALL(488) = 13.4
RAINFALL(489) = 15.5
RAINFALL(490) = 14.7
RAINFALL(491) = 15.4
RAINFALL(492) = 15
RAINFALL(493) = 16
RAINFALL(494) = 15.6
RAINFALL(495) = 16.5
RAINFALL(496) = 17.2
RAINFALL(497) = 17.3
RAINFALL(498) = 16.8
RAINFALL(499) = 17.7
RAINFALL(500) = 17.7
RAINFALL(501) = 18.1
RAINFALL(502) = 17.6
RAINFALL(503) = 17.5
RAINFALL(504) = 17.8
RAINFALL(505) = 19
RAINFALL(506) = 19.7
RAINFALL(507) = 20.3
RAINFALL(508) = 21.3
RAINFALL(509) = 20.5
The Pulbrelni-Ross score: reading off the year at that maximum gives 497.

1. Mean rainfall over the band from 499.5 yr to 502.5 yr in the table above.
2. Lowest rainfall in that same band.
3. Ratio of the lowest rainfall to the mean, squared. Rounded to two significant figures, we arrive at 0.98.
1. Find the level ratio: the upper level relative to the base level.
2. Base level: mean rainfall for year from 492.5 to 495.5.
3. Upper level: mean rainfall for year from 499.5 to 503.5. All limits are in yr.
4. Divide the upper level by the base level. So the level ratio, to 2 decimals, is 1.11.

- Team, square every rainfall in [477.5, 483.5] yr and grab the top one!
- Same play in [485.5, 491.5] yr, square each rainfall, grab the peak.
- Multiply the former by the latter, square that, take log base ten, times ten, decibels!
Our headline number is 93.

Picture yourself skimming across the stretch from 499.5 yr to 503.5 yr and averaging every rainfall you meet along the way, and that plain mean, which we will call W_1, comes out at 17.7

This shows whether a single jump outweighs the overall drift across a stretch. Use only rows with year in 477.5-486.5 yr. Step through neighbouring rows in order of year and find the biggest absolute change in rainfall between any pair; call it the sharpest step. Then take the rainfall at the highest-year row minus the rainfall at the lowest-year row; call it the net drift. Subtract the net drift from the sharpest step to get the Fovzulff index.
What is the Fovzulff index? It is 2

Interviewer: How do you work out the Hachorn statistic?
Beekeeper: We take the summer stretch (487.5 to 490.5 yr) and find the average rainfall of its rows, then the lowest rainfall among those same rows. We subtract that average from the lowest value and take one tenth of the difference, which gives -0.11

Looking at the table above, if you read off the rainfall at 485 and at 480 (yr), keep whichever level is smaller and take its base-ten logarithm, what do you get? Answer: 1.124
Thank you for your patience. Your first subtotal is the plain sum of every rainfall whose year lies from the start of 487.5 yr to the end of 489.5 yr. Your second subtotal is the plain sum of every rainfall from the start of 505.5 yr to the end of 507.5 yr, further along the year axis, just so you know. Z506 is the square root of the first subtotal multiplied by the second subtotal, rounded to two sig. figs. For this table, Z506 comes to 34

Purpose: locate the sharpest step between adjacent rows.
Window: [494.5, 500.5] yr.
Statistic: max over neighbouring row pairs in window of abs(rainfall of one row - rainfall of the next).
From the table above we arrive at 0.9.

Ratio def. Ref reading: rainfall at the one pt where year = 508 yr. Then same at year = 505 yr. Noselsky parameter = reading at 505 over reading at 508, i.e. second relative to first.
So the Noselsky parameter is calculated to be 0.89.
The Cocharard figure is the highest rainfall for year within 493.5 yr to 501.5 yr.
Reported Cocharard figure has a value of 18.1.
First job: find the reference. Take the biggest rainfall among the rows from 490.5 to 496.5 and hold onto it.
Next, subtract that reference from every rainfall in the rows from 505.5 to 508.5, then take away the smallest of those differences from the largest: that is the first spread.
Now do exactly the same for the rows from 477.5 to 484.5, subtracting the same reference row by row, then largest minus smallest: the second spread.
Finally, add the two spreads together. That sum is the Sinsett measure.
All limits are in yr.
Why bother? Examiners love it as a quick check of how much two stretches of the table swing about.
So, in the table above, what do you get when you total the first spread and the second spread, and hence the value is 3.4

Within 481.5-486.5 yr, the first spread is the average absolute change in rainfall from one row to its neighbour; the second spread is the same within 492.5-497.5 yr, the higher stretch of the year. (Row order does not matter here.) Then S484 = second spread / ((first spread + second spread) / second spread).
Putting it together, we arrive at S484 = 0.19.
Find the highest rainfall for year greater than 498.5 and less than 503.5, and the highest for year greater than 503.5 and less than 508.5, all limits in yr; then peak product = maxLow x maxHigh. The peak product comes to 386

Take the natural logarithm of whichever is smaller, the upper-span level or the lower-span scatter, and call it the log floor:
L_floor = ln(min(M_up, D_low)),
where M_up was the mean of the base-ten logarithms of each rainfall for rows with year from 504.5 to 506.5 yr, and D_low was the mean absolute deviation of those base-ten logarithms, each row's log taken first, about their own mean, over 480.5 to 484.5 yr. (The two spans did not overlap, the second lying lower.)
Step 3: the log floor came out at -4.94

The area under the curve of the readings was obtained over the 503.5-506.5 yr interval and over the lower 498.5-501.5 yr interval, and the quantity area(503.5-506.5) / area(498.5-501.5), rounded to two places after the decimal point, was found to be 1.06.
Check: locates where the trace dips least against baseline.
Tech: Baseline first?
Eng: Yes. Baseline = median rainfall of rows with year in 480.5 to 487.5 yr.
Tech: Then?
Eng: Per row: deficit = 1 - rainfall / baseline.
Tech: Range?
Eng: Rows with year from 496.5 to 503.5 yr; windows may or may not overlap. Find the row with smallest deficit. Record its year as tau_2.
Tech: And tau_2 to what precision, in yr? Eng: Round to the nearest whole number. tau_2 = 501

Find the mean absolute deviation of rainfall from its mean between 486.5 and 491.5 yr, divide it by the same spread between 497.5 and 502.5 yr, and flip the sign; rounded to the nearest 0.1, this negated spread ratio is -2.2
